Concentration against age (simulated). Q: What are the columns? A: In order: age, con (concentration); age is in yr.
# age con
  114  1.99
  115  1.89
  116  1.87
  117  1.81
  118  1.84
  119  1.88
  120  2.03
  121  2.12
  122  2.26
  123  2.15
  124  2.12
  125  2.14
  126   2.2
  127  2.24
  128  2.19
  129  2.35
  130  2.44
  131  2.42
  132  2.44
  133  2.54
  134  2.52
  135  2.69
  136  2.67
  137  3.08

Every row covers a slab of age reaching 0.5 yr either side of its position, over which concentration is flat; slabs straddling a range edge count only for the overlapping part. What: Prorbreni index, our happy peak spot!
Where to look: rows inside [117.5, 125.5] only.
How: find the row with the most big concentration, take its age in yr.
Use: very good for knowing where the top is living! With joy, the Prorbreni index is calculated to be 122 yr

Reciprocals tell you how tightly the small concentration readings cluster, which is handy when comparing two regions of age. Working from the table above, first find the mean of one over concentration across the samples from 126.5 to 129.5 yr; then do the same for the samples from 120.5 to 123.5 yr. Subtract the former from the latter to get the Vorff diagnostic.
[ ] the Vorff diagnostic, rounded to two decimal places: 0.02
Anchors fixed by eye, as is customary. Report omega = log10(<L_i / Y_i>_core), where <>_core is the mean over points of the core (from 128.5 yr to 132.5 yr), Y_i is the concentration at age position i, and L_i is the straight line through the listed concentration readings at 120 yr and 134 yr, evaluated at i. -0.0027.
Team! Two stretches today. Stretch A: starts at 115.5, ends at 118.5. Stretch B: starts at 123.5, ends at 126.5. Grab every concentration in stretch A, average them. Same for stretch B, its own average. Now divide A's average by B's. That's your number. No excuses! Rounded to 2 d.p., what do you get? 0.85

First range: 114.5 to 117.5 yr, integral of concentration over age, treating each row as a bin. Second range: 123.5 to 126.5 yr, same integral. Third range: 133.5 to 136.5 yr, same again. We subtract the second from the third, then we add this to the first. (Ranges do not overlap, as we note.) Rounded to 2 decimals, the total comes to 6.99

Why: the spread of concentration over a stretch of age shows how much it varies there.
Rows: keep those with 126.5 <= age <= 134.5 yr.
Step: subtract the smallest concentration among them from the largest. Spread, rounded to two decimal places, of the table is 0.35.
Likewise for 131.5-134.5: 0.10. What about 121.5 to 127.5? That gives 0.14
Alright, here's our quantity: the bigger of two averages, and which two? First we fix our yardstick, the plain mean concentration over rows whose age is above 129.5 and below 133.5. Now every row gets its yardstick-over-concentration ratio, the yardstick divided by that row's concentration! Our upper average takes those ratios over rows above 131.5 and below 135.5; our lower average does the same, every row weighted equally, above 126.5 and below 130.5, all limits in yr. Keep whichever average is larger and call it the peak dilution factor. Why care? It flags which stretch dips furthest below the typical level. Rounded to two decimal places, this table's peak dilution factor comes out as 1.07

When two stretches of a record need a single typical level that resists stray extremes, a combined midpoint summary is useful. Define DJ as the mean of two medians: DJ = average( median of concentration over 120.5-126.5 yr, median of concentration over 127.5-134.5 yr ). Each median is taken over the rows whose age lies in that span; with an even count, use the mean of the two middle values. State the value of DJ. 2.29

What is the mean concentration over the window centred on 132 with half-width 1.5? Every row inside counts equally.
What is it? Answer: 2.47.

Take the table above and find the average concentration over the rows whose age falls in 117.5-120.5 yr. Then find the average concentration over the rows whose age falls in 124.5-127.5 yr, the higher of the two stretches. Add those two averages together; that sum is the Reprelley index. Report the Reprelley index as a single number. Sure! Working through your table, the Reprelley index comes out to 4.1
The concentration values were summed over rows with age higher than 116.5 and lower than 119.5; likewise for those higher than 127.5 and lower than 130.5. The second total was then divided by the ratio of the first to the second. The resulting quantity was 8.8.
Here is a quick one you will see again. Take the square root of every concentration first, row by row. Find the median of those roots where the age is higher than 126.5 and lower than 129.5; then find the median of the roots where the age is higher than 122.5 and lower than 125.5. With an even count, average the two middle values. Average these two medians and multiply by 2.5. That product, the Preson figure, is 3.70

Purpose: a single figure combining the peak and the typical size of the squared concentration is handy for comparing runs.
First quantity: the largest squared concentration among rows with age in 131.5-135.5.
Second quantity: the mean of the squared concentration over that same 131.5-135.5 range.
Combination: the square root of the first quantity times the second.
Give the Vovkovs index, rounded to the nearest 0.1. 6.9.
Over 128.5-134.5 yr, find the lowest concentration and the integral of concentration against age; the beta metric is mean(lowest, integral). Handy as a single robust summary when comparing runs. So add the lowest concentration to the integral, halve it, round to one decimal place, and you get 8.5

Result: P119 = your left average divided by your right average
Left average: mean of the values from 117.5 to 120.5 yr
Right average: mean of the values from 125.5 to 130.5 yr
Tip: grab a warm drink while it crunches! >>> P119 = 0.839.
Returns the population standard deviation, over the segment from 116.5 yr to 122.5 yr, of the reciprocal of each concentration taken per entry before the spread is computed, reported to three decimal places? 0.040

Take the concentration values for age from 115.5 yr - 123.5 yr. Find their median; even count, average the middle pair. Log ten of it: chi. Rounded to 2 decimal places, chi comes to 0.29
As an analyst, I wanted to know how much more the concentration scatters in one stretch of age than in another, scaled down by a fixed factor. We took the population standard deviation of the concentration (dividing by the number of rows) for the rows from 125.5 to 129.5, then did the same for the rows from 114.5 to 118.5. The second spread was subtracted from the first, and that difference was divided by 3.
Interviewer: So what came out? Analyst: 0.011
